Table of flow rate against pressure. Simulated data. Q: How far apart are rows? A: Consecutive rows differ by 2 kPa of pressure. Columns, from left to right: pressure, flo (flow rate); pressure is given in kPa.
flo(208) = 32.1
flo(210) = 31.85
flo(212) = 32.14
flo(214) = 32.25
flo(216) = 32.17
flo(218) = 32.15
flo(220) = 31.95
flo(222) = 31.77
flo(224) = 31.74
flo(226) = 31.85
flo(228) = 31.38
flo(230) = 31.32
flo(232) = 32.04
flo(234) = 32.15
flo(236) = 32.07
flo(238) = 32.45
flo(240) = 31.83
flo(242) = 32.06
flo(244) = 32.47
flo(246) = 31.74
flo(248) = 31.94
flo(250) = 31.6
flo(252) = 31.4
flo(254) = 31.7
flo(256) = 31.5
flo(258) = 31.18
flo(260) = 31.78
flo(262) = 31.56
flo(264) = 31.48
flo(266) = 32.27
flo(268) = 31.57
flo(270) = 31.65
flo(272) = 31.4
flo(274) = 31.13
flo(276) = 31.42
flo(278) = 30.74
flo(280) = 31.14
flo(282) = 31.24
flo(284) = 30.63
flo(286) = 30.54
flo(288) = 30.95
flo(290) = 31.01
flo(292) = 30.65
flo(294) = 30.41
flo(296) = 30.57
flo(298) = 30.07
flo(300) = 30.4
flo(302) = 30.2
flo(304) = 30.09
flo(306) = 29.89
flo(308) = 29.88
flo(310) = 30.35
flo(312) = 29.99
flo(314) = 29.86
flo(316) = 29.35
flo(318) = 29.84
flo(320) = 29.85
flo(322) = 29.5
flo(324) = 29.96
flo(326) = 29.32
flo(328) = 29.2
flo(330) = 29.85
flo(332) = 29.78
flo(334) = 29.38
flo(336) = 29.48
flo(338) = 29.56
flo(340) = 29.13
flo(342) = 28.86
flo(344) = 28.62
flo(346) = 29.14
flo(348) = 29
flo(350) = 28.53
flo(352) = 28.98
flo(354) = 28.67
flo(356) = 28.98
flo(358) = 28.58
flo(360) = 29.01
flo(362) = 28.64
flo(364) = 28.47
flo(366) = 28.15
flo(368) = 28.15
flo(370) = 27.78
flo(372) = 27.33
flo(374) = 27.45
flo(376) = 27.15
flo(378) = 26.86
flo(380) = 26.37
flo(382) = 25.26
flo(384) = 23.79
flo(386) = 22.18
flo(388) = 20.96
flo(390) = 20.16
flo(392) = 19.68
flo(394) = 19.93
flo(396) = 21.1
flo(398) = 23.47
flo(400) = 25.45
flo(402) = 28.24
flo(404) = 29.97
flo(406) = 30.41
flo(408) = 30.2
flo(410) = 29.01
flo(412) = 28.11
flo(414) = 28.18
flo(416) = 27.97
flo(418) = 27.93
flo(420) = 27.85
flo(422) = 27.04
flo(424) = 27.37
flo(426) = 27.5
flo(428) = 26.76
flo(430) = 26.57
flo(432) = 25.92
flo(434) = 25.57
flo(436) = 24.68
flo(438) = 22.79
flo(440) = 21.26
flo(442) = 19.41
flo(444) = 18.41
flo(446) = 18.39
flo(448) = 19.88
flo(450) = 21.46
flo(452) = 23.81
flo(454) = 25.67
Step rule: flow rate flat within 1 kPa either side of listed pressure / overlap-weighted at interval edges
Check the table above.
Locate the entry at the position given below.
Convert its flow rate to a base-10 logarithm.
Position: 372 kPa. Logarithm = 1.44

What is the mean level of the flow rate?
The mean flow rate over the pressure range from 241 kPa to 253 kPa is 32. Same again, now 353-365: 29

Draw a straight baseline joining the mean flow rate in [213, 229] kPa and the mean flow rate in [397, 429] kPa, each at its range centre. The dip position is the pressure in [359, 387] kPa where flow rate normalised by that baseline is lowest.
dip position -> 386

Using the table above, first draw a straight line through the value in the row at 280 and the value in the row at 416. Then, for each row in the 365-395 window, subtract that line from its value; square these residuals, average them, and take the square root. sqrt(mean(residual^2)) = 5.0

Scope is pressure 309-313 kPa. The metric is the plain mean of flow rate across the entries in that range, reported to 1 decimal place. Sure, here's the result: 30.2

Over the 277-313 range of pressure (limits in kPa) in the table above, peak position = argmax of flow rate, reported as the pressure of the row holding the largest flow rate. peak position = 282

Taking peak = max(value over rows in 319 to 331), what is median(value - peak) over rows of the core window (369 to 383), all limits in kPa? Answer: -3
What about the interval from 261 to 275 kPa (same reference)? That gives 2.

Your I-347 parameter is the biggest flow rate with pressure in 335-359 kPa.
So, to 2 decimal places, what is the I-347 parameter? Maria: 29.56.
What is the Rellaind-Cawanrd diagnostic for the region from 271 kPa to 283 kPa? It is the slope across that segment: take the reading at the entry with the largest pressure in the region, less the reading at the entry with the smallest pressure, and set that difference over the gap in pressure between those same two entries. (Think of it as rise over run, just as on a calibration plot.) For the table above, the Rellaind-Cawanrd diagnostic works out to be -0.02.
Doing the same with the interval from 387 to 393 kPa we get -0.32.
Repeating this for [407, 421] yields -0.20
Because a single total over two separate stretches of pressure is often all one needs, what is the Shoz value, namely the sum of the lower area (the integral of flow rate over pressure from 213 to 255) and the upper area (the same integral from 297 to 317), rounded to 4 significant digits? 1940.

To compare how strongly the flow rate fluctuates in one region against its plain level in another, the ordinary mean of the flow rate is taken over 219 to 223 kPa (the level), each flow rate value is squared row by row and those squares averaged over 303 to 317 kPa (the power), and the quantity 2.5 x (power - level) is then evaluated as 2158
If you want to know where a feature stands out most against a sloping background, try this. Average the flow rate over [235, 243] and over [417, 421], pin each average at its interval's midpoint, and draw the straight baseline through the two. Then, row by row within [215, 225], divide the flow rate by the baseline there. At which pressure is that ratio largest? 218 kPa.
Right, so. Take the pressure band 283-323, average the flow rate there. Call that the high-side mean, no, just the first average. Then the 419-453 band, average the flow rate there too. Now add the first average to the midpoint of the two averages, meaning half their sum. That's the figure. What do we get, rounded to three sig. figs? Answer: 57.2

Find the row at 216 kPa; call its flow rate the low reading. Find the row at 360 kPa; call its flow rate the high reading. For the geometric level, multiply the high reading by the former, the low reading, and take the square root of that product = 30.5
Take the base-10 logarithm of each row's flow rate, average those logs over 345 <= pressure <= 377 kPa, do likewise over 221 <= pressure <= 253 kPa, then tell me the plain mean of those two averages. 1.48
